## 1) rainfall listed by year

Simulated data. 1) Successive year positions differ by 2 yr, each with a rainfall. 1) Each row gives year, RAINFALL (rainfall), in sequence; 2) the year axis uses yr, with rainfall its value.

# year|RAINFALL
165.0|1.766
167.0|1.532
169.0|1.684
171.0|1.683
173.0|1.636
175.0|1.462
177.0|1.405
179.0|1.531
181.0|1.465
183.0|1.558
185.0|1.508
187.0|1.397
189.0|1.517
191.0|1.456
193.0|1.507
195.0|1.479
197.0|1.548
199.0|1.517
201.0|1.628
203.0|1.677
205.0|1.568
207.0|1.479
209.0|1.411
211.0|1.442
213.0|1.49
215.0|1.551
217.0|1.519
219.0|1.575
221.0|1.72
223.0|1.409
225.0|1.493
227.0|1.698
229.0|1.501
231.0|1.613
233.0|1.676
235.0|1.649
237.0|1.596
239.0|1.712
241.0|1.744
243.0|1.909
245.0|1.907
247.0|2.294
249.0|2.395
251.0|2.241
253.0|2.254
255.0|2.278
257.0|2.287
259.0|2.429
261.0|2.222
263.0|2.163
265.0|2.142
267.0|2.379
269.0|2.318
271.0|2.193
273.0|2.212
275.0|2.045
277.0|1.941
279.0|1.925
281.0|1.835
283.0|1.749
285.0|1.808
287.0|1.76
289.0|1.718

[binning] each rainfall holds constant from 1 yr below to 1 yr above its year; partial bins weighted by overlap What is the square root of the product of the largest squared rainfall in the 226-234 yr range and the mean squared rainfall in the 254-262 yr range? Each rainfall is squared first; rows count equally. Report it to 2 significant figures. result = 3.9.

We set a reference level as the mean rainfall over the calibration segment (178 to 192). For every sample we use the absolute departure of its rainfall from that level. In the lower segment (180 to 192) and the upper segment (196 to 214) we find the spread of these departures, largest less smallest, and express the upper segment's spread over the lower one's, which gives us 2.5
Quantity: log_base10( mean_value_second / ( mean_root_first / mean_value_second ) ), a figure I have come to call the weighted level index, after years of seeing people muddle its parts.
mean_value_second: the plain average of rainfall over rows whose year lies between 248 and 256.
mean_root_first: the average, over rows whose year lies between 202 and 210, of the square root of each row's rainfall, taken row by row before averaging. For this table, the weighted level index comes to 0.6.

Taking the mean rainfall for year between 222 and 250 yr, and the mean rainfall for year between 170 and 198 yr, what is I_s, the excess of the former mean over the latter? 0.2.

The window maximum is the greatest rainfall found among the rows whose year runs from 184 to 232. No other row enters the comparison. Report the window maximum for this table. 1.72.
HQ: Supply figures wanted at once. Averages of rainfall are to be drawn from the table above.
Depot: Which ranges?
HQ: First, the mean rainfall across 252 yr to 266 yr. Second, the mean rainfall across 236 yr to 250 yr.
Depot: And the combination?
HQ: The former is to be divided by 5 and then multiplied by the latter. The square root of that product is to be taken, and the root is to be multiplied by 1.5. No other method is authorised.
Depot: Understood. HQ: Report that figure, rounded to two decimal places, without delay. 1.40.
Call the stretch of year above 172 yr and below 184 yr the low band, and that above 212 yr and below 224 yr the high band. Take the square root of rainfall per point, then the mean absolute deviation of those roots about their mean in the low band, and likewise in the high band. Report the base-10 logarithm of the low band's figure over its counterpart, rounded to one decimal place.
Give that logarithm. 0.0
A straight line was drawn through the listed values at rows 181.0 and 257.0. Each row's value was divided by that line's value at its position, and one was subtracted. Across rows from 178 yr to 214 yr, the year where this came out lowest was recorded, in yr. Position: 209.0 yr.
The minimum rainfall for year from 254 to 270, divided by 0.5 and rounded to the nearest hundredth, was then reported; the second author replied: 4.28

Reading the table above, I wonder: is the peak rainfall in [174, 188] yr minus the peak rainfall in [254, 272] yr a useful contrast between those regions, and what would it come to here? -0.87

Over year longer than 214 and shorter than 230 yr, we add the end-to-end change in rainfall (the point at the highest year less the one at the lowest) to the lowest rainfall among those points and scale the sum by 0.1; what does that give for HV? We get 0.14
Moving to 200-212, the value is 0.12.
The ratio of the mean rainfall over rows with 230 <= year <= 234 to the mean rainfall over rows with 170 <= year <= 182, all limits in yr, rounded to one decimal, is 1.1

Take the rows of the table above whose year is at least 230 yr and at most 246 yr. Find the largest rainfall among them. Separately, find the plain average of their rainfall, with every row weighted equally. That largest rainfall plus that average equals 3.6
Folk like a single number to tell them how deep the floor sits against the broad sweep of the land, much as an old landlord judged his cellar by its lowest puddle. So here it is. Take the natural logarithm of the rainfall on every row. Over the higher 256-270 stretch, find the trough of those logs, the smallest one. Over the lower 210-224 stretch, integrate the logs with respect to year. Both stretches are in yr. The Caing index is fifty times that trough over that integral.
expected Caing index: 6.4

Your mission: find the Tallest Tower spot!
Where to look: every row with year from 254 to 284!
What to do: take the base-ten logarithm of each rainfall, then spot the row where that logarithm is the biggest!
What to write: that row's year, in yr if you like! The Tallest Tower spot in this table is 259.0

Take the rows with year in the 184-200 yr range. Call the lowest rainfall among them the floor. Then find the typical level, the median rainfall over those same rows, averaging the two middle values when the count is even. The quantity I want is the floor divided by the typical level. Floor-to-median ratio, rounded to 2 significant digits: 0.93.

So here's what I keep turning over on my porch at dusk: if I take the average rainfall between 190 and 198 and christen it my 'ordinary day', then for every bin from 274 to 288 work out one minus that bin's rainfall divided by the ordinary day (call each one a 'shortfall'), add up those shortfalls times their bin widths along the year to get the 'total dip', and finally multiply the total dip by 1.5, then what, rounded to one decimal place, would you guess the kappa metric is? -5.2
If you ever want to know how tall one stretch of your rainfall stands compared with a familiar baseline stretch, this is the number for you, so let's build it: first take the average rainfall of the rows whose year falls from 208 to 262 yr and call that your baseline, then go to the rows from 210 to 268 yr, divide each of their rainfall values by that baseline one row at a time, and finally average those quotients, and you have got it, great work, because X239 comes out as 1.03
